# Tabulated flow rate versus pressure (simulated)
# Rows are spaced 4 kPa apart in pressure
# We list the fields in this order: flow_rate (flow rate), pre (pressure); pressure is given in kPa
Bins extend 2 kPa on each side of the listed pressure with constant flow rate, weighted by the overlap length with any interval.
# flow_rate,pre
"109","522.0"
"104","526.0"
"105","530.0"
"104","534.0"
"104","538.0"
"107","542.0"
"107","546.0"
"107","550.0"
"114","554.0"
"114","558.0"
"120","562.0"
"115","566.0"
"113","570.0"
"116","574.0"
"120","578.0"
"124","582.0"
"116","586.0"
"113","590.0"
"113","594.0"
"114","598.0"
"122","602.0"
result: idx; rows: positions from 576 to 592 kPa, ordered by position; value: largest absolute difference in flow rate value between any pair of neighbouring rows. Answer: 8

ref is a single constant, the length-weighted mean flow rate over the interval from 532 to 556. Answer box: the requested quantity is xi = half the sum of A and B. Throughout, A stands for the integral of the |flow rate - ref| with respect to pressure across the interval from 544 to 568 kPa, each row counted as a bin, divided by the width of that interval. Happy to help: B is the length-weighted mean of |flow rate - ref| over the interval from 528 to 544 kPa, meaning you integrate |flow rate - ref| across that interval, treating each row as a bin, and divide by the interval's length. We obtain 4.0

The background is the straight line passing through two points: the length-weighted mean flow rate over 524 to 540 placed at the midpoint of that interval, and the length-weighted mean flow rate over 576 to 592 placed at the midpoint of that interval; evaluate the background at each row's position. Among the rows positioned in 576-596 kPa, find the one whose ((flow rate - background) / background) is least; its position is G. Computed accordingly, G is 594.0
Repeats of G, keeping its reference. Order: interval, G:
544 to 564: 550.0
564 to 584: 570.0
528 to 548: 538.0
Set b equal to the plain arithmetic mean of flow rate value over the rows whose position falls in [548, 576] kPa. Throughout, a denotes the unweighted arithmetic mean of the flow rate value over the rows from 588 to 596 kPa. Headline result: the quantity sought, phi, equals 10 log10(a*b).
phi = 41.1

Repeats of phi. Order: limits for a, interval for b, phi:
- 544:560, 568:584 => 41.2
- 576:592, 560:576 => 41.4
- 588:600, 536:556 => 40.9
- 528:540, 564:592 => 40.9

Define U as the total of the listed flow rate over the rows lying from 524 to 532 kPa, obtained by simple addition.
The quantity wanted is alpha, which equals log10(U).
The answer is 2.32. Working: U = 209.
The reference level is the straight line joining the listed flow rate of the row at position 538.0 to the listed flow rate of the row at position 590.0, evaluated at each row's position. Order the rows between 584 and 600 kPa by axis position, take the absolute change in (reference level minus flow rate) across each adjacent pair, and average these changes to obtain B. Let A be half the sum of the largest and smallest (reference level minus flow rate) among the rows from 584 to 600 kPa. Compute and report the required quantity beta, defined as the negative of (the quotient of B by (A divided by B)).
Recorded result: 1.63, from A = -1.5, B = 1.6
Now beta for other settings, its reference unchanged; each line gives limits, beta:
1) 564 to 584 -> 1.06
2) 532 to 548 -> 1.31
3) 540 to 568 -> 1.63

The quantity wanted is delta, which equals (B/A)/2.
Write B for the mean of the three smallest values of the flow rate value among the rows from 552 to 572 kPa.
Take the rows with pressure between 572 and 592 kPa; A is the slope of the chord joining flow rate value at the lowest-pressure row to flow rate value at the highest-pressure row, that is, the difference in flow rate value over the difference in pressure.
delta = -303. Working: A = -0.2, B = 114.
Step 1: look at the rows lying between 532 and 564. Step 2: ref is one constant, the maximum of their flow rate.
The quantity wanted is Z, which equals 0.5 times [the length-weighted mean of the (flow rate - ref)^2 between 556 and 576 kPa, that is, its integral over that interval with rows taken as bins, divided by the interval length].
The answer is 13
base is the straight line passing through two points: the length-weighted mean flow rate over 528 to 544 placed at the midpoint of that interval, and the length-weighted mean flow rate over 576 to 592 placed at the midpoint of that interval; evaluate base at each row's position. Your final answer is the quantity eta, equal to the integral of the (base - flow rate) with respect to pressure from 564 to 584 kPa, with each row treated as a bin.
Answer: -42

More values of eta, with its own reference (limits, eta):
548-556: -9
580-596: 46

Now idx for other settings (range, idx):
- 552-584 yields 6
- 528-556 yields 7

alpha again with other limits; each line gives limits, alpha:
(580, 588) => 2.38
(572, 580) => 2.37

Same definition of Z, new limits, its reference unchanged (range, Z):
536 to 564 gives 60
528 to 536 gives 120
